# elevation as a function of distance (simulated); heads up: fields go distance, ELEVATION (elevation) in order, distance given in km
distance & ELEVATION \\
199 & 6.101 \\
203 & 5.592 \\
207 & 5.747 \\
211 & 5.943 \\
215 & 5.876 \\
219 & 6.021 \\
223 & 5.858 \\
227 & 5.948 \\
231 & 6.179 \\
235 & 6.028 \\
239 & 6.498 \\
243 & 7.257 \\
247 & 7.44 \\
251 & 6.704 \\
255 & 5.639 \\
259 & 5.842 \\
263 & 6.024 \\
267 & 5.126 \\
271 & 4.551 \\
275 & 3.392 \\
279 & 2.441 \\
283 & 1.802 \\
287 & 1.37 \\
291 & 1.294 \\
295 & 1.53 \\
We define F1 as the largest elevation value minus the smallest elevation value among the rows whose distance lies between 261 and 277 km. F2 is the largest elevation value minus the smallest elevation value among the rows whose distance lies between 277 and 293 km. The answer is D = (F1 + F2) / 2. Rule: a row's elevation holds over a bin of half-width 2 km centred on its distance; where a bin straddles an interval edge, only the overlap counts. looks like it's 1.9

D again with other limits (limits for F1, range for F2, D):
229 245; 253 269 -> 1.1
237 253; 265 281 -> 1.8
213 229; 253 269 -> 0.5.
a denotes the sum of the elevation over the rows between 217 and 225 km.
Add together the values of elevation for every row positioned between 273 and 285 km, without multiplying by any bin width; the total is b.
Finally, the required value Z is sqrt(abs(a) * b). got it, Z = 10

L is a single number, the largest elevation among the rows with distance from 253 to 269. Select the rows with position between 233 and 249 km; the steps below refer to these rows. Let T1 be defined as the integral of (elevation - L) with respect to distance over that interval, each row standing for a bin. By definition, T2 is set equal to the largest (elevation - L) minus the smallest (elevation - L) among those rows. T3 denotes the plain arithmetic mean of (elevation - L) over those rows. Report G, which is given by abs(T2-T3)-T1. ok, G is -12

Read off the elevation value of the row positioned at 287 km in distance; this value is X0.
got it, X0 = 1.37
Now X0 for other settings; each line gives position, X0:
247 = 7.44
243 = 7.257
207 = 5.747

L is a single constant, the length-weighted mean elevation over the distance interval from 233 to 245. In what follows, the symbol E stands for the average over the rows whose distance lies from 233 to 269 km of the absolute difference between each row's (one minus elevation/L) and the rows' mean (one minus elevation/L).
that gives 0.09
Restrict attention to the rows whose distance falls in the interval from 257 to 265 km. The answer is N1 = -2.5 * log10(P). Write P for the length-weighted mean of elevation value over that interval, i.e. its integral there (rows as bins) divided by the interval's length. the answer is -1.93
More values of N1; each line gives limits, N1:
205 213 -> -1.92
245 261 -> -2.02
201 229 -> -1.92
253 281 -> -1.68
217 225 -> -1.93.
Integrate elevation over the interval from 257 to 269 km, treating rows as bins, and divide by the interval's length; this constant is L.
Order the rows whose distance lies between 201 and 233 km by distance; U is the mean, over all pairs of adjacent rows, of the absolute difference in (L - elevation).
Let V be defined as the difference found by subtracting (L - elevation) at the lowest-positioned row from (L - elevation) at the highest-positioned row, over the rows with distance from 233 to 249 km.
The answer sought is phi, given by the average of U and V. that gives -0.6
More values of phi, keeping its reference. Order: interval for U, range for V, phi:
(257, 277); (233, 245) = -0.3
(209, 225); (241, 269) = 1.1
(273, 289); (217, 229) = 0.4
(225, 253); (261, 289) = 2.5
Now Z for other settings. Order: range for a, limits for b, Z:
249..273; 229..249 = 34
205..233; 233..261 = 43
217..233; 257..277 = 24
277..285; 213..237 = 12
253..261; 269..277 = 10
